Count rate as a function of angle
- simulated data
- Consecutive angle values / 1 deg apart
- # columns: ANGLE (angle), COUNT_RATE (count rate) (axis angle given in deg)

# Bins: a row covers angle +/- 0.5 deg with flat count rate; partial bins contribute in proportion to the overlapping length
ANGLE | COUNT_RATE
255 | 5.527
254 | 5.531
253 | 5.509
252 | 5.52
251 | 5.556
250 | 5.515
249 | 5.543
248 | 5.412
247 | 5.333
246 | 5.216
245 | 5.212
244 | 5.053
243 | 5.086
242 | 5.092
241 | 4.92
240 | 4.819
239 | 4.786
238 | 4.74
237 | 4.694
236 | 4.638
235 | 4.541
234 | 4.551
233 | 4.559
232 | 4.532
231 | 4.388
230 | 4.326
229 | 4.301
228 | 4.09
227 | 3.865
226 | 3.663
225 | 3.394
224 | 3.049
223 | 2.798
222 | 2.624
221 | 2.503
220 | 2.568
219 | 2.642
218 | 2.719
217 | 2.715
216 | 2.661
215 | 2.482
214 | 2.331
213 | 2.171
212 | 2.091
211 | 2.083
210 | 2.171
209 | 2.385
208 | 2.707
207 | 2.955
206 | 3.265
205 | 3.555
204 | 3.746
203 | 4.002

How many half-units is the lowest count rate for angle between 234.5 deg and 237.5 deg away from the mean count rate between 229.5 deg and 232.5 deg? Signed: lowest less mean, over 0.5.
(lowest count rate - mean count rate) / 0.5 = 0.25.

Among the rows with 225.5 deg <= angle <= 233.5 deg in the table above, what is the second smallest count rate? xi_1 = 3.865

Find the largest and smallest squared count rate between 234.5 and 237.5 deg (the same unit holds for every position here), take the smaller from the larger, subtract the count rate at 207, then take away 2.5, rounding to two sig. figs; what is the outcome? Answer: -4.0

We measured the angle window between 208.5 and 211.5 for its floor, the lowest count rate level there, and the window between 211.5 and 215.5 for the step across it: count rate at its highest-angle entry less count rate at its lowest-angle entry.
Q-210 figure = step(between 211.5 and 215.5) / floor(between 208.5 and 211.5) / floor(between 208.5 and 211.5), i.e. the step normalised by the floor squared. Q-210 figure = 0.090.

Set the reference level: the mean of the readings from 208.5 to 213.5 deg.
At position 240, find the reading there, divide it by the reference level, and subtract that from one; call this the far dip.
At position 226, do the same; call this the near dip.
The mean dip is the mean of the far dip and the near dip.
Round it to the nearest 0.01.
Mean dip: -0.95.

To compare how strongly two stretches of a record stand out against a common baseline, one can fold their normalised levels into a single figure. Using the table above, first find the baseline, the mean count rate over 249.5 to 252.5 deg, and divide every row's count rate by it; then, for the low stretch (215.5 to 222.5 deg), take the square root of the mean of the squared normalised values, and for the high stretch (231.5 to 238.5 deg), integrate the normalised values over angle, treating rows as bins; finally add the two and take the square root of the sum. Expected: 2.51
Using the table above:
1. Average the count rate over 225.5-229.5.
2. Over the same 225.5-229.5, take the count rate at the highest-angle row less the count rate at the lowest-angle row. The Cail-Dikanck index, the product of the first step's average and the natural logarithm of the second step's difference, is -1.8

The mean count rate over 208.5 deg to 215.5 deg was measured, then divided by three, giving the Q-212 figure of 0.7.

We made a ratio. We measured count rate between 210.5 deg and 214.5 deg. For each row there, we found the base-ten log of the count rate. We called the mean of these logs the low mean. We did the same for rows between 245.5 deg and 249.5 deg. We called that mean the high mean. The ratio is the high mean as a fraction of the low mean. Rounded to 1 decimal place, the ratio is 2.2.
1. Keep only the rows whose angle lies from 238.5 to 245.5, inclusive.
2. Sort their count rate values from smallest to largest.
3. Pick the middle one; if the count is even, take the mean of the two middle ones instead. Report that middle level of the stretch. 5.1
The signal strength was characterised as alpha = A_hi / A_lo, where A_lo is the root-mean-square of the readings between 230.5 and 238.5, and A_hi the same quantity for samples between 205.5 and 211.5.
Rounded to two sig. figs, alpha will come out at 0.57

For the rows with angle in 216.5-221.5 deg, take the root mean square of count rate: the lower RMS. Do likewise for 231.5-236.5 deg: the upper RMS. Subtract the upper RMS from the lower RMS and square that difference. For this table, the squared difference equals 3.7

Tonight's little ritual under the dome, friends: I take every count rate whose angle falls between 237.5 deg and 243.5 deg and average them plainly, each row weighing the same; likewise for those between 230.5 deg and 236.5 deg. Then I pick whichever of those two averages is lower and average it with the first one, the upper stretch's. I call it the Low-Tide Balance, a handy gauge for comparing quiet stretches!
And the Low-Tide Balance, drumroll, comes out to 4.72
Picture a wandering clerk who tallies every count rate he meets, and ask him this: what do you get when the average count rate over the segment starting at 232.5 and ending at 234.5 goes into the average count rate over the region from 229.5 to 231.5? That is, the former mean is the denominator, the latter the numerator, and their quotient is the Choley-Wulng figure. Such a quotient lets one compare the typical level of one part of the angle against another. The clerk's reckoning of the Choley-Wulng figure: 0.96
